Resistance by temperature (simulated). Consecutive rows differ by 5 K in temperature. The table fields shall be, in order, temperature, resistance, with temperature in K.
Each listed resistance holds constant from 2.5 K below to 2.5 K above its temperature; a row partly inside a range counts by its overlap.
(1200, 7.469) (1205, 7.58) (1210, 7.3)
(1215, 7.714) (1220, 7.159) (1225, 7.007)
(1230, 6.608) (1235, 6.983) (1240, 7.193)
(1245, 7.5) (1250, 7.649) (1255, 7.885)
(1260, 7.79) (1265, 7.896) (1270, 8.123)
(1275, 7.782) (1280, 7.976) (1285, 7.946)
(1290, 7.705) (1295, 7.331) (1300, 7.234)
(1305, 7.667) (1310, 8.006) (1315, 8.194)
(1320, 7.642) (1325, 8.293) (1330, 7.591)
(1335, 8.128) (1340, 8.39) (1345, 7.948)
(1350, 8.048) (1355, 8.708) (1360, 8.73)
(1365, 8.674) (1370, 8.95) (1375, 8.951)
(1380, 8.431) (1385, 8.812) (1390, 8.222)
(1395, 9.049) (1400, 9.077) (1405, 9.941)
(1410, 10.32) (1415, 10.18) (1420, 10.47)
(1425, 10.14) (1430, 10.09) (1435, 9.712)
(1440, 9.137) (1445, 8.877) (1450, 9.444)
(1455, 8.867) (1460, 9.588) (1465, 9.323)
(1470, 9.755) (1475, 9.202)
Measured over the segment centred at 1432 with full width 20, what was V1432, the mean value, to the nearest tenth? 9.8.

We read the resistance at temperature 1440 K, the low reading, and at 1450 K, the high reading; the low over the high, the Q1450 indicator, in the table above 0.97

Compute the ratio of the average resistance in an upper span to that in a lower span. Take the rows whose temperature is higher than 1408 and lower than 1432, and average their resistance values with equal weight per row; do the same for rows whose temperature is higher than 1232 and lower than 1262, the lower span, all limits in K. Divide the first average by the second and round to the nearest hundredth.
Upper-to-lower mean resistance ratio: 1.37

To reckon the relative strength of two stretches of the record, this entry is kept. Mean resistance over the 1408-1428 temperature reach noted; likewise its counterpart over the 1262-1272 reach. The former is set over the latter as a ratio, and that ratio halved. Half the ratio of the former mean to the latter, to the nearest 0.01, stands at 0.64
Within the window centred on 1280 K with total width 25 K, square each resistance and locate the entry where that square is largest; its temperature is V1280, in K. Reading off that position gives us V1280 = 1270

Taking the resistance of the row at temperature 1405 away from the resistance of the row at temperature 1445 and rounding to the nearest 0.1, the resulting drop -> -1.1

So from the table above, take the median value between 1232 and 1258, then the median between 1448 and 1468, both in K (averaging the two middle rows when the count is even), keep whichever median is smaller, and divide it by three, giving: 2.50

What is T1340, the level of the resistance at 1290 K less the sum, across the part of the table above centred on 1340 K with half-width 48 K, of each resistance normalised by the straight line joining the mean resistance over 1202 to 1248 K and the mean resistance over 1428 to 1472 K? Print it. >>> -11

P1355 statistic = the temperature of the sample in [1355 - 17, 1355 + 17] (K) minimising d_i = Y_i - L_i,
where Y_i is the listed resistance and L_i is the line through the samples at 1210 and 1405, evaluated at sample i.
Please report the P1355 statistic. 1345 K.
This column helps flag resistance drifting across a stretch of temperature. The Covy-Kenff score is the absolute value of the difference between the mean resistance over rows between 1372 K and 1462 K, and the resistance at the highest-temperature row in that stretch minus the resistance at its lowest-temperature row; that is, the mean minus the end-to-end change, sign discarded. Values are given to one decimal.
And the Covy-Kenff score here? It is 8.8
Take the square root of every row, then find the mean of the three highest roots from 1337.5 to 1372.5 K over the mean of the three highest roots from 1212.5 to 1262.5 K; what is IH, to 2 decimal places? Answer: 1.06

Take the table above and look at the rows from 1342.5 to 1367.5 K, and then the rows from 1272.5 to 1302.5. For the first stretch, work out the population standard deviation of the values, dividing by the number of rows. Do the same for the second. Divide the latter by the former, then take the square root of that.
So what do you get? 0.91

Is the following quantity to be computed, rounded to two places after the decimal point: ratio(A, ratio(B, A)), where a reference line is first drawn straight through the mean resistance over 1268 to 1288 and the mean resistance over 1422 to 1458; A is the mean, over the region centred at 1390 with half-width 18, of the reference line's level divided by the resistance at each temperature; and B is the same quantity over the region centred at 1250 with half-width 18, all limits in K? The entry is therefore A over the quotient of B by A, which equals 1.00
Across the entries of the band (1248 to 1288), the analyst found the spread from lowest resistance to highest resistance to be 0.47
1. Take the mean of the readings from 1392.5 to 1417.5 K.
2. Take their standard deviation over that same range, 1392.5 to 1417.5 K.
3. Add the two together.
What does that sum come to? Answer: 10.3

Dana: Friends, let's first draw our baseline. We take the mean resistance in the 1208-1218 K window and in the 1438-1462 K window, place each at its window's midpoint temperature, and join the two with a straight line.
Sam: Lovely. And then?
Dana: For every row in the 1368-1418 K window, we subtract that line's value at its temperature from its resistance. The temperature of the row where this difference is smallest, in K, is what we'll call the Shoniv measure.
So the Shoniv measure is 1390 K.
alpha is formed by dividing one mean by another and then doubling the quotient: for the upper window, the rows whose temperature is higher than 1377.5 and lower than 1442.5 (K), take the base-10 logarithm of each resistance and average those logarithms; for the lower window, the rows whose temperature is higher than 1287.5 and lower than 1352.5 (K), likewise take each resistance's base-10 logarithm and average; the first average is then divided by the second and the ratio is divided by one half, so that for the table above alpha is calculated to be 2.18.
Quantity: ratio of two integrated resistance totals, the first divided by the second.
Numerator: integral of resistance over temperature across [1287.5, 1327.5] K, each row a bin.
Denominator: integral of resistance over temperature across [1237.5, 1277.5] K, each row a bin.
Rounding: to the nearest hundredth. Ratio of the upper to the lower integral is 1.00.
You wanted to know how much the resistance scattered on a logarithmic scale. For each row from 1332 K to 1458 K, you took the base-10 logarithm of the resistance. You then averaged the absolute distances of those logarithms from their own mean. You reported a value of 0.029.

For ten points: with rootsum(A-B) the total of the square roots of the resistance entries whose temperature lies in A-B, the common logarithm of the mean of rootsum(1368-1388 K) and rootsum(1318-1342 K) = 1.11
